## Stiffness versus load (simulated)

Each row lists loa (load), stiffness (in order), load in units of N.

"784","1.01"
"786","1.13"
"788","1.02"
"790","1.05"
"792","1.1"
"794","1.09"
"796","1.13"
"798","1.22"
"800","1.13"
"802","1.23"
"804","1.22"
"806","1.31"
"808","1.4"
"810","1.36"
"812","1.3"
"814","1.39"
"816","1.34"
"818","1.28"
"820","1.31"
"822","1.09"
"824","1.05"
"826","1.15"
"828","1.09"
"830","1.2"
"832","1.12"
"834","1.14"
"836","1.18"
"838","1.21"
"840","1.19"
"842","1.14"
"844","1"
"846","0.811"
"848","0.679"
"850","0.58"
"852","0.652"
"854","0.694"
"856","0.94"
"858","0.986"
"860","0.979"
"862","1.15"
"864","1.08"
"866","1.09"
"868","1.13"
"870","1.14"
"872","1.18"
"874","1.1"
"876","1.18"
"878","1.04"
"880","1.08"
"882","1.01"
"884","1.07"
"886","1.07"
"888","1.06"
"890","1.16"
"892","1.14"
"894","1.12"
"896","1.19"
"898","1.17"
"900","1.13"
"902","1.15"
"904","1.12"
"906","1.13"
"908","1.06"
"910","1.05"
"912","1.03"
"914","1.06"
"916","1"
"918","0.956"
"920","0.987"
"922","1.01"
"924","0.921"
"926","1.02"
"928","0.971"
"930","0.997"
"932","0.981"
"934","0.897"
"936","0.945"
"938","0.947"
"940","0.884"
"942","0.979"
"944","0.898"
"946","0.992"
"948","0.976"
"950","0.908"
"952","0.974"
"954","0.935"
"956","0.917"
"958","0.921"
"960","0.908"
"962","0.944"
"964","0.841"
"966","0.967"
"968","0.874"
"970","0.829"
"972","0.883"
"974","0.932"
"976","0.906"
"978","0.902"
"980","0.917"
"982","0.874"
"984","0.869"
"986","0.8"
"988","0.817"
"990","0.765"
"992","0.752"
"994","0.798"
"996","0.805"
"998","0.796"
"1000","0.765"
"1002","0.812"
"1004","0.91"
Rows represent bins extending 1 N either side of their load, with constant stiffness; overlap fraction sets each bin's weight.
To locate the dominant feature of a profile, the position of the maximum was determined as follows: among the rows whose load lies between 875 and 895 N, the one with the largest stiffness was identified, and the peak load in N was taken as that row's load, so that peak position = 876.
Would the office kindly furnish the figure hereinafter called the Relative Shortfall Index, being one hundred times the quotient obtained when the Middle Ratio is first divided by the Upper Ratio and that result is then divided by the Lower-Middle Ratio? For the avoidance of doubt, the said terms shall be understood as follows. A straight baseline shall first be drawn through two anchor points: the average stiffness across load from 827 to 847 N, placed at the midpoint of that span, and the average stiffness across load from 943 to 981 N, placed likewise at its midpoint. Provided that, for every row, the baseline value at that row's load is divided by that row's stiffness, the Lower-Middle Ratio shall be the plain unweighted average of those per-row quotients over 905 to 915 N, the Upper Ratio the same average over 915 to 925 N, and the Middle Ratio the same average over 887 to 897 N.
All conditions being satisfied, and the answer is 96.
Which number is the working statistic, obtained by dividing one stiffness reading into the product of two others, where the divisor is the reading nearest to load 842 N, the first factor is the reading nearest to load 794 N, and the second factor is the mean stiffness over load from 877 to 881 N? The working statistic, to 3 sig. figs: 1.01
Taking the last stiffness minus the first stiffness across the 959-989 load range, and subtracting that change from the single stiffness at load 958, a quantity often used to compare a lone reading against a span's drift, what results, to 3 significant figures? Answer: 1.01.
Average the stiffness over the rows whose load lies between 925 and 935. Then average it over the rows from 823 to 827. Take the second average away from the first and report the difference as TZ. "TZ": -0.13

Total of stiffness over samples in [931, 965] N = 15.8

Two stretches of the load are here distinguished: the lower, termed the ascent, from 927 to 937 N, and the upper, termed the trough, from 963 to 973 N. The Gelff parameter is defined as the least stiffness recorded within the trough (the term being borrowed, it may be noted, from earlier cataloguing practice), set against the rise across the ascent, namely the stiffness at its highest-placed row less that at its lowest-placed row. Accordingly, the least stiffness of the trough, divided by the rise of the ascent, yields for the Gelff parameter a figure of -32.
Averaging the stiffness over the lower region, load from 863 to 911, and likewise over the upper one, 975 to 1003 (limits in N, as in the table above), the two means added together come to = 1.94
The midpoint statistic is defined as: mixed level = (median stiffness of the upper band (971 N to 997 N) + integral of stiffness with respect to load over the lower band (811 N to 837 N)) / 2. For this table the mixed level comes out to 16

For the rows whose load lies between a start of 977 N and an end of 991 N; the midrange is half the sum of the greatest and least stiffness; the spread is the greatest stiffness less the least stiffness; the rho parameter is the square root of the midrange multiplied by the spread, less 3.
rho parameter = -2.6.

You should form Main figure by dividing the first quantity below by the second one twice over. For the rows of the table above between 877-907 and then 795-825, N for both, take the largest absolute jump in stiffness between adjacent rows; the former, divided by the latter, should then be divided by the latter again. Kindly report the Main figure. 2.1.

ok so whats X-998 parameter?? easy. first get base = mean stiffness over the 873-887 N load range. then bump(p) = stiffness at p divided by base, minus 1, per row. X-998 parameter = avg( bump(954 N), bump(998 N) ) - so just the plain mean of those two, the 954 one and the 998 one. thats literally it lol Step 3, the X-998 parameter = -0.20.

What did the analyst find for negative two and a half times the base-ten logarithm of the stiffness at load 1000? 0.3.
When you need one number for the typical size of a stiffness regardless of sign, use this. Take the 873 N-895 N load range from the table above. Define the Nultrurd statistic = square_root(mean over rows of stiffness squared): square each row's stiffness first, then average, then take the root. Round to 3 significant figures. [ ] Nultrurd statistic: 1.09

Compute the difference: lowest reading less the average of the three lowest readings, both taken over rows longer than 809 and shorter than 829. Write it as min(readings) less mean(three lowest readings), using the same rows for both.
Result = -0.027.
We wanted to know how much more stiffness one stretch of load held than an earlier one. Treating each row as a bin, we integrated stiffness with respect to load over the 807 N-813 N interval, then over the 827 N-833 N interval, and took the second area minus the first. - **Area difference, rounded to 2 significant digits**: -1.3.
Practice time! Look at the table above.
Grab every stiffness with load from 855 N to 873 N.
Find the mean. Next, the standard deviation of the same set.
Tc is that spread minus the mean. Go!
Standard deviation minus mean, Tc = -0.99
